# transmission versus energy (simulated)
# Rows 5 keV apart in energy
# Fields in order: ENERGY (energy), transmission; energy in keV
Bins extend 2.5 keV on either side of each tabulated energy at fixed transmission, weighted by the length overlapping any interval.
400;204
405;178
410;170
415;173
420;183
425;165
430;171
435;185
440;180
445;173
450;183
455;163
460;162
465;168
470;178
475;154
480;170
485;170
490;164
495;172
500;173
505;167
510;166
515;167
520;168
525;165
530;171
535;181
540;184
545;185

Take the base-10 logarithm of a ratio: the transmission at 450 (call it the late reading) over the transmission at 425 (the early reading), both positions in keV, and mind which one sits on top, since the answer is 0.04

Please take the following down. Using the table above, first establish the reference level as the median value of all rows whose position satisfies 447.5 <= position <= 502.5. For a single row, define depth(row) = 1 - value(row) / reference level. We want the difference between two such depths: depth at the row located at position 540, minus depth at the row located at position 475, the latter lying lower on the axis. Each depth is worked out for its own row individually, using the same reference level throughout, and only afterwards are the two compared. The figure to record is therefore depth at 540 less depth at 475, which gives -0.18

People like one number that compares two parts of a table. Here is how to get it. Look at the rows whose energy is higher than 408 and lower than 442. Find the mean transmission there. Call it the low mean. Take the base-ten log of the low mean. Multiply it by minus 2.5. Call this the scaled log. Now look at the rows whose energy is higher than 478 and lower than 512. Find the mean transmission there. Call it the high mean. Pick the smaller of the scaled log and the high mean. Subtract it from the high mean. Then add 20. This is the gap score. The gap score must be 194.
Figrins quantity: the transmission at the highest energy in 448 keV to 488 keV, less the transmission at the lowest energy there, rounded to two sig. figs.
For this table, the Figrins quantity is -13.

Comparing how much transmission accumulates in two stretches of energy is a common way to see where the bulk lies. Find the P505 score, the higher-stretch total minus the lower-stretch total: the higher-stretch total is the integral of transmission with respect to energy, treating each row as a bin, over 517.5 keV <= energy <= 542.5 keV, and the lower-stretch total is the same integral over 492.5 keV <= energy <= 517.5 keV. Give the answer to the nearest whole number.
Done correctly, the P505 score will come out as 120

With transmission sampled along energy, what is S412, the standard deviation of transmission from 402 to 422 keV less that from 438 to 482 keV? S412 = -4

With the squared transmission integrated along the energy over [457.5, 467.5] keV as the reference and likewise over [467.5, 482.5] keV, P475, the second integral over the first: 1.5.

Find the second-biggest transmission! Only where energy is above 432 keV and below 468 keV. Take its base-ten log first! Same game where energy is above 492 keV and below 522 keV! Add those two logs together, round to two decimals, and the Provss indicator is 4.50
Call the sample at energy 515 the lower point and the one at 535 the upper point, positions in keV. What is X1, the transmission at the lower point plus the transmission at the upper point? 348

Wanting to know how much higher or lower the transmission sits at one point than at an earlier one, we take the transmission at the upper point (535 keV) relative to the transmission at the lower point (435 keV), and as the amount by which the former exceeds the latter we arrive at -4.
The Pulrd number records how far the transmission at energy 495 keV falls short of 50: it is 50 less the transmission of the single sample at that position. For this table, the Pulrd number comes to -122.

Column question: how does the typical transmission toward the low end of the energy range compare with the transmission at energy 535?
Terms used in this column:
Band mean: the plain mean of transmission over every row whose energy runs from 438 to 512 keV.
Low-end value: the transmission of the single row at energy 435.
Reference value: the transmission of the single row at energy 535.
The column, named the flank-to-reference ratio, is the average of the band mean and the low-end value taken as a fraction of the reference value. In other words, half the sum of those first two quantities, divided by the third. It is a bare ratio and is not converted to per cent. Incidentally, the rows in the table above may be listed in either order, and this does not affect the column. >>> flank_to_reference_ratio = 0.98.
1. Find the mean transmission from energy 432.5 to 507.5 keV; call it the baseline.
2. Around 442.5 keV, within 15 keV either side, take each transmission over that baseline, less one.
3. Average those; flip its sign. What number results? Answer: -0.029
